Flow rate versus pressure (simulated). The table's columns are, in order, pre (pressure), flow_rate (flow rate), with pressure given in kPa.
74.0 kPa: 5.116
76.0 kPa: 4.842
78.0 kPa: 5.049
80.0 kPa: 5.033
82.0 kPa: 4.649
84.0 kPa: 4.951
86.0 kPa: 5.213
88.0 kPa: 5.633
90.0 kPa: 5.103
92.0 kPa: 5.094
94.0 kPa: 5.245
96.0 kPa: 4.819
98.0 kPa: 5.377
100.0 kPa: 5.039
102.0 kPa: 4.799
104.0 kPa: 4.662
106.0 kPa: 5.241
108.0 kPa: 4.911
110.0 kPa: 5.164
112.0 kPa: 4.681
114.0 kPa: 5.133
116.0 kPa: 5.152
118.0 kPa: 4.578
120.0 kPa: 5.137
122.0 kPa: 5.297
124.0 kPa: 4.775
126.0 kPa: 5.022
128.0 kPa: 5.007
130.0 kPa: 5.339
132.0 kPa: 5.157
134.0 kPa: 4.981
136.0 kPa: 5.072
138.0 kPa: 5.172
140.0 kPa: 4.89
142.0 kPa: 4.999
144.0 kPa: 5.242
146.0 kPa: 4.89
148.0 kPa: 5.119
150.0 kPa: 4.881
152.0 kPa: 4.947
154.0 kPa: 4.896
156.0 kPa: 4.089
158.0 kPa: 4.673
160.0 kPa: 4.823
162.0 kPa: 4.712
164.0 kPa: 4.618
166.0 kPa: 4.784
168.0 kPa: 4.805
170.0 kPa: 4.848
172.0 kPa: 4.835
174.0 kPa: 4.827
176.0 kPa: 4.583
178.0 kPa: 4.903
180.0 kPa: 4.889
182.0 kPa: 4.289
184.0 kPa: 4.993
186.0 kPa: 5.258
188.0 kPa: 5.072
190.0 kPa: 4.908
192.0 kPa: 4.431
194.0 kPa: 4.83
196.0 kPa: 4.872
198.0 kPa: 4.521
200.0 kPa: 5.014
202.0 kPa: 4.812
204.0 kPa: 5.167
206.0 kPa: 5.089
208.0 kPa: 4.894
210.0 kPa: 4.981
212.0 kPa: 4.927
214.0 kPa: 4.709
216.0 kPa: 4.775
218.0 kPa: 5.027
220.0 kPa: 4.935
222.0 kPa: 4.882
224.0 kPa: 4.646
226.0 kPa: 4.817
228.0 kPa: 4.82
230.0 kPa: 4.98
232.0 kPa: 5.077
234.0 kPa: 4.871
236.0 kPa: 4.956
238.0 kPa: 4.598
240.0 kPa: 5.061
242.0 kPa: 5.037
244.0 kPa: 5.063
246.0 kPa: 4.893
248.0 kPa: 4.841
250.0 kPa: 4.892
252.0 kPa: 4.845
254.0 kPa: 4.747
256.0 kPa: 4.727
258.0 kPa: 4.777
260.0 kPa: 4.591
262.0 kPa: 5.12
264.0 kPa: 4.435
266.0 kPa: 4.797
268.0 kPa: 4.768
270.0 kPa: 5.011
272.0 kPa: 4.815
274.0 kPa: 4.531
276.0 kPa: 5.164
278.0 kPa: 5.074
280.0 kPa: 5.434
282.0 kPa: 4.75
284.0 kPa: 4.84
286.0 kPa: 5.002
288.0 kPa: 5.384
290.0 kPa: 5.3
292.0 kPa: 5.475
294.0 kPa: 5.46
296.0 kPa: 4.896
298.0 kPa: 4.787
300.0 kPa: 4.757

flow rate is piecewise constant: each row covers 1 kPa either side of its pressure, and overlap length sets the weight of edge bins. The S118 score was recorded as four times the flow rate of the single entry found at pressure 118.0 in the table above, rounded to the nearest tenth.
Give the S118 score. 18.3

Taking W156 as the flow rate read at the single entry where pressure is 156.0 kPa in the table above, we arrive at 4.089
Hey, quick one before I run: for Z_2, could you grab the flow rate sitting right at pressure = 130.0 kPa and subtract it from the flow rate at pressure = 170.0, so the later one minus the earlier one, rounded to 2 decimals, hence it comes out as -0.49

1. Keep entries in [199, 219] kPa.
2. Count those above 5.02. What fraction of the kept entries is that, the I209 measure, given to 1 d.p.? 0.3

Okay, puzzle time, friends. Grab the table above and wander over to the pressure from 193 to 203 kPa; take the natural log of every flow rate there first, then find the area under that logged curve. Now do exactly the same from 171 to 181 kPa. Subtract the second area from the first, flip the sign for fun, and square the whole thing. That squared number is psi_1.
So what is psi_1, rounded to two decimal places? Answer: 0.00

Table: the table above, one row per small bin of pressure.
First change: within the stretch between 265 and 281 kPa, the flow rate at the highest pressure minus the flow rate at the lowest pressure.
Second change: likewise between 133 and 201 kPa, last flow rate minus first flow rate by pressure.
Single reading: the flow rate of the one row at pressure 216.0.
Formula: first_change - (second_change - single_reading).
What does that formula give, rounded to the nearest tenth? 5.4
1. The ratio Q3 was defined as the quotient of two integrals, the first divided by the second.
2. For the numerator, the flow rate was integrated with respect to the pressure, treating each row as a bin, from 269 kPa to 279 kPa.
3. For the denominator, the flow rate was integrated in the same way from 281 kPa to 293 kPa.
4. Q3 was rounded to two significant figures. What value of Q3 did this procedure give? 0.80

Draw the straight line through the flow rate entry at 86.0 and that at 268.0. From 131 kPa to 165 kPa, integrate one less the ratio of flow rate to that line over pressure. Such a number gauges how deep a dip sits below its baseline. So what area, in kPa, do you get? 1.1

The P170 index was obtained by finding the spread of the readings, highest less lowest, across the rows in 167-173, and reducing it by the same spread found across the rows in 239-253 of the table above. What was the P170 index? -0.18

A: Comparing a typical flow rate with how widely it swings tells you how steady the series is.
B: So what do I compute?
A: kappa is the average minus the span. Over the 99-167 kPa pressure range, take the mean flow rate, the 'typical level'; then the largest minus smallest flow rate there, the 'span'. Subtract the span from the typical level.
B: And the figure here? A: 3.69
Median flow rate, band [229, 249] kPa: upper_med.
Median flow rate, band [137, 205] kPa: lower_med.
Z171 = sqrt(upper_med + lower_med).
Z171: 3.14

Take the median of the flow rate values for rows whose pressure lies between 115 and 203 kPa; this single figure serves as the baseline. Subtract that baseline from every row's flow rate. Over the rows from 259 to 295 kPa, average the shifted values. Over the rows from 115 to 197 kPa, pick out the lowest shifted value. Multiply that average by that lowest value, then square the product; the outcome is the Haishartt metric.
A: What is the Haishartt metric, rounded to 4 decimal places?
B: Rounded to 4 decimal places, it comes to 0.0074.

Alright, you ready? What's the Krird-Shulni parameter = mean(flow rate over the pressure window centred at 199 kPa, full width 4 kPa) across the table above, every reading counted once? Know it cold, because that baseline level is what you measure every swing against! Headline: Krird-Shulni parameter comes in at 4.77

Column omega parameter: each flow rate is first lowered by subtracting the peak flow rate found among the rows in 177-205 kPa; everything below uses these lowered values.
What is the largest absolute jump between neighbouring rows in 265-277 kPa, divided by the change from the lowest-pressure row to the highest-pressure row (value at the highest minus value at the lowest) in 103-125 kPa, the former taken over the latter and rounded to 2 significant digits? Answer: 5.6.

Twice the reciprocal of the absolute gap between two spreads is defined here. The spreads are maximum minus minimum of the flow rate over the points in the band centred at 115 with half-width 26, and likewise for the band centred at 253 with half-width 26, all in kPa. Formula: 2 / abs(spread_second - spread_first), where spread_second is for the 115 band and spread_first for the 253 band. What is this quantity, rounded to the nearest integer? 29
